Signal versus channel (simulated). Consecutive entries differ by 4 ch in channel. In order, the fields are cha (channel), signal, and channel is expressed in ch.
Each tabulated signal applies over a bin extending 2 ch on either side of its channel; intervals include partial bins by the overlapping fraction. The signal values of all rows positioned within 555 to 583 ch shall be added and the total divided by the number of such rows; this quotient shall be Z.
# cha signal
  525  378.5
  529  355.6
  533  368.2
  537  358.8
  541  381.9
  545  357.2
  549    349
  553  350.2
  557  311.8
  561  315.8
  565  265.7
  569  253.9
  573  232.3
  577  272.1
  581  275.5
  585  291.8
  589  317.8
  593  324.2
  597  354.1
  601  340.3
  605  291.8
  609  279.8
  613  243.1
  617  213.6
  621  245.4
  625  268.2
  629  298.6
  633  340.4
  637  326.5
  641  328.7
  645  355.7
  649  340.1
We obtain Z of 275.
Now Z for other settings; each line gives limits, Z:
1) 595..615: 302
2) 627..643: 324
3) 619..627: 257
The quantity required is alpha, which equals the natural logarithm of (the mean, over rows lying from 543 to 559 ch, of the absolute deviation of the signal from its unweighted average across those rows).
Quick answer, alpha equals 2.7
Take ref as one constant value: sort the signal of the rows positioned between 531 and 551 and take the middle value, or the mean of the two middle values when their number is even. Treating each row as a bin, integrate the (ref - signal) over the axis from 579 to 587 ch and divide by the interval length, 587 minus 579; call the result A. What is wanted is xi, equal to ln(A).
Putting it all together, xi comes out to 4.32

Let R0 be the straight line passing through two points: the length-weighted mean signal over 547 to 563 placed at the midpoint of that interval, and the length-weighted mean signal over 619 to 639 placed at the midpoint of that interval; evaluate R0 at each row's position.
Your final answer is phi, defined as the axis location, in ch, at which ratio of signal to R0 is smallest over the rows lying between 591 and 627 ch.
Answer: 617 ch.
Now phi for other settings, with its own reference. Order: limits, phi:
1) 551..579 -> 573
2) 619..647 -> 621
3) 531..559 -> 557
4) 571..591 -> 573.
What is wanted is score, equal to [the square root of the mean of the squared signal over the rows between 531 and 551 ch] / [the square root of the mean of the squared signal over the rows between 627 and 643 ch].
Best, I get 1.12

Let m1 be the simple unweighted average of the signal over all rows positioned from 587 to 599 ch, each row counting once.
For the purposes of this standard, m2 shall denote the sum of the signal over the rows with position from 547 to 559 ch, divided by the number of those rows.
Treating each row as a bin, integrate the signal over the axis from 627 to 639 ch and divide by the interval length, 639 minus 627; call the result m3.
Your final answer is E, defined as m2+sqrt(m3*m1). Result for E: 664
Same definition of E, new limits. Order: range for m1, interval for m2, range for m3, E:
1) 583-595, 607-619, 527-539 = 581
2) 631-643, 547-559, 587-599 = 669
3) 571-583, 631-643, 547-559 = 628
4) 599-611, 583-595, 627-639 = 624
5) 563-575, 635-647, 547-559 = 628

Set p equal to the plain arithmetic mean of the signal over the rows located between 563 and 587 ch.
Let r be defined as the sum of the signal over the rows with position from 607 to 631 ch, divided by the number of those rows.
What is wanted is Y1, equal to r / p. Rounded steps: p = 265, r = 258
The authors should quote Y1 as 1.0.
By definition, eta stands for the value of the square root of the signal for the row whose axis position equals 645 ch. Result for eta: 18.9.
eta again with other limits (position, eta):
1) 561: 17.8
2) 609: 16.7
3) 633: 18.4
